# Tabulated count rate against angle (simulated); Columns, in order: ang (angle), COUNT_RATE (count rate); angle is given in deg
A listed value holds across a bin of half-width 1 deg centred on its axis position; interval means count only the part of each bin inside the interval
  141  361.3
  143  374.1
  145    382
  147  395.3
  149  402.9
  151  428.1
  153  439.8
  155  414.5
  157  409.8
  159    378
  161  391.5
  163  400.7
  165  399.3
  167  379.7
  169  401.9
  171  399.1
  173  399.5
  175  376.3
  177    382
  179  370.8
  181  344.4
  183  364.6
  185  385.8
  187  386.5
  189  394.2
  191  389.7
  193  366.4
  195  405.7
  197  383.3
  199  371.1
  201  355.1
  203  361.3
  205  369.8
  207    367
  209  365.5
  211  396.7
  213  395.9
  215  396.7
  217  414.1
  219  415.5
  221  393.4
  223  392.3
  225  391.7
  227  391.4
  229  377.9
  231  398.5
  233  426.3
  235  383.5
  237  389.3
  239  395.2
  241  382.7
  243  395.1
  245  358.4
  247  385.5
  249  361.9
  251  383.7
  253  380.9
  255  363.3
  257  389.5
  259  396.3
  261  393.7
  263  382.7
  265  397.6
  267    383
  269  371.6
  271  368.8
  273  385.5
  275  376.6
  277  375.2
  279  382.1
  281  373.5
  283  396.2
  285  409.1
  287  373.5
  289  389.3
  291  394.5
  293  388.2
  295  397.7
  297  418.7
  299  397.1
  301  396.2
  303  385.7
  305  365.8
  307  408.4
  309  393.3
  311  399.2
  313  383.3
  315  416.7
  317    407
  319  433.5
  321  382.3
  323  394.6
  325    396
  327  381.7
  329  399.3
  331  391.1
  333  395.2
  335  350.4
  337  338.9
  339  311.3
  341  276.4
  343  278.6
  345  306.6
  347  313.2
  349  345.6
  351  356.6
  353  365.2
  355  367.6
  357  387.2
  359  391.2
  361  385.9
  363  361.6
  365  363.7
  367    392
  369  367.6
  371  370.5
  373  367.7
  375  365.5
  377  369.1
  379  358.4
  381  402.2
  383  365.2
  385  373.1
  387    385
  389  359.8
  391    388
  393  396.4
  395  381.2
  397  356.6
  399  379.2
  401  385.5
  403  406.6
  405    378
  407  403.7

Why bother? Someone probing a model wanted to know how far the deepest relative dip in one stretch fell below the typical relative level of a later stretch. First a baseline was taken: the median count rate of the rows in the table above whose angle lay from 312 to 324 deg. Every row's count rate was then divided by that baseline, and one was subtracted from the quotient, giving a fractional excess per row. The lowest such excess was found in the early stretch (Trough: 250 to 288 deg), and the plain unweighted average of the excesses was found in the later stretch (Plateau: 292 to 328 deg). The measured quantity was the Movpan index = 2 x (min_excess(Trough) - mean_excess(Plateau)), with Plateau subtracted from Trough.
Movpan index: -0.17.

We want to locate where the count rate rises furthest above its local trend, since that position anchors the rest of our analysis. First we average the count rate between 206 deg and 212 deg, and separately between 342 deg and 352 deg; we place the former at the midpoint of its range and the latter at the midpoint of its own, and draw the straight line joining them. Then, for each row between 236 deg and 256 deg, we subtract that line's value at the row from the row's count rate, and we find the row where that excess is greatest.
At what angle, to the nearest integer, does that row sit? 243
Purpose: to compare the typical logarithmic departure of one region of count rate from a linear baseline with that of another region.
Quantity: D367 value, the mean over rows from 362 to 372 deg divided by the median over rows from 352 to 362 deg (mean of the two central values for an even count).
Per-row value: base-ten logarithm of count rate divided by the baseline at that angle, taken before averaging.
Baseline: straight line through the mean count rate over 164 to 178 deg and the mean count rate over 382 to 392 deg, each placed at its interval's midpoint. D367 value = -0.51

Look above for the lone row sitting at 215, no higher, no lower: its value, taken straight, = 396.7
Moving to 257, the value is 389.5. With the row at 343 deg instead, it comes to 278.6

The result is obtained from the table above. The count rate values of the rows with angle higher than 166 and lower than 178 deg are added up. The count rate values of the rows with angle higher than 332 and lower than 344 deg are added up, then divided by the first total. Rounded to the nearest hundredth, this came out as 0.83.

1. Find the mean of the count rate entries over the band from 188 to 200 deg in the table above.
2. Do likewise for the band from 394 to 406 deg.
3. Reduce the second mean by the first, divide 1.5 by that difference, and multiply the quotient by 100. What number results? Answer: -39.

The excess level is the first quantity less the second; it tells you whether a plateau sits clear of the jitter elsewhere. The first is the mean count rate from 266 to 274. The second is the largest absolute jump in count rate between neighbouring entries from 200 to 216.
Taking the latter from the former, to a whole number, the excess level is 346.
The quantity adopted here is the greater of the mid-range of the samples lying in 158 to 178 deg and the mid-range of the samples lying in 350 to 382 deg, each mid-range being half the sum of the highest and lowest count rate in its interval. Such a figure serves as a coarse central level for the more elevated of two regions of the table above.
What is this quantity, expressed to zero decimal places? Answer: 389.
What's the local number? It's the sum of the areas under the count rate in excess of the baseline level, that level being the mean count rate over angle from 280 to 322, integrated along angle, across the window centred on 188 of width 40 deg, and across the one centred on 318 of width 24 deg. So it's -584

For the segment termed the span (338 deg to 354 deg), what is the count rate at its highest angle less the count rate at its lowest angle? 54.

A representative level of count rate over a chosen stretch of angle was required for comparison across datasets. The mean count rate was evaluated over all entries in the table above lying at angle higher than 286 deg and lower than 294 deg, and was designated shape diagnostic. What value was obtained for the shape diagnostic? 386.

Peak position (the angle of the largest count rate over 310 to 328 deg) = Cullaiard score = 319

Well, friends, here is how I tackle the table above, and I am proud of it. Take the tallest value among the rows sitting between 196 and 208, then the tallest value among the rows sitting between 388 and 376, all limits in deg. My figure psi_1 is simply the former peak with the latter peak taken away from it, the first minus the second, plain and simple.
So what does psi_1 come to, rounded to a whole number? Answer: -19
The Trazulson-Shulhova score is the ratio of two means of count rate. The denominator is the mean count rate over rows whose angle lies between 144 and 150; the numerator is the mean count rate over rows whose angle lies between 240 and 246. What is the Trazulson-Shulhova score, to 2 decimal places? 0.96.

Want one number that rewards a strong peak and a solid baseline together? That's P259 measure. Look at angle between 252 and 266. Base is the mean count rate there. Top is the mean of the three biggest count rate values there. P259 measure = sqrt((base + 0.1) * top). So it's 391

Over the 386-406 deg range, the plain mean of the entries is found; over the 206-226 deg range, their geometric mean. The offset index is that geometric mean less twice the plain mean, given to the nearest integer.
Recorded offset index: -371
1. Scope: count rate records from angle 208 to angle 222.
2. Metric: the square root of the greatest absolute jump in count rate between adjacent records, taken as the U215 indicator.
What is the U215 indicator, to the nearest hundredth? 5.59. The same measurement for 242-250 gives 6.06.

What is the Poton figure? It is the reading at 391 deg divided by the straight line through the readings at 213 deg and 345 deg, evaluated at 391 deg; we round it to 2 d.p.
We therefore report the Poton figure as 1.41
